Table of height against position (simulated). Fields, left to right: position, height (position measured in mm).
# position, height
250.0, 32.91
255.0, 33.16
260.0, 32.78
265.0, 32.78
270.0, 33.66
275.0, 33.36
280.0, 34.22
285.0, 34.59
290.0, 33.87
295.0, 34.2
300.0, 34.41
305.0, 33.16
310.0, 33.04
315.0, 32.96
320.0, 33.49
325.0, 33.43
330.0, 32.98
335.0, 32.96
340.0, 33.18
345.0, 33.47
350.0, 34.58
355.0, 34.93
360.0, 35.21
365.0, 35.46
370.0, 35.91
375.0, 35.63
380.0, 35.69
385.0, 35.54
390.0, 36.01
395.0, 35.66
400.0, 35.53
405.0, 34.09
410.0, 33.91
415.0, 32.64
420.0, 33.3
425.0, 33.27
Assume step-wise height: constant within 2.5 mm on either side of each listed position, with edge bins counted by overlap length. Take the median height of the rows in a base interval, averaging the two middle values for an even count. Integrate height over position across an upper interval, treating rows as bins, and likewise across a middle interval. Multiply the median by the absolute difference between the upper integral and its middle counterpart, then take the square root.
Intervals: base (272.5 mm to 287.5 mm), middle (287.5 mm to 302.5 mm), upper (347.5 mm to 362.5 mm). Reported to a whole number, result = 20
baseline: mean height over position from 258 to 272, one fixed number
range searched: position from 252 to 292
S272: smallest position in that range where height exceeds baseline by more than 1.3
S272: 285.0 mm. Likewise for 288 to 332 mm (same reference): 300.0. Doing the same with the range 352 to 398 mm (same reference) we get 355.0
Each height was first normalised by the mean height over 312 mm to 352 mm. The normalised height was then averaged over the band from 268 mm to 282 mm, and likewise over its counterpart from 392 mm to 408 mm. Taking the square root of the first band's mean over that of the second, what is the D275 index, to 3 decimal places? 0.981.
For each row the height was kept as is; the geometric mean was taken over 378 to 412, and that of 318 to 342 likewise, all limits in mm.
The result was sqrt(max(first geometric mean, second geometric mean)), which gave 5.93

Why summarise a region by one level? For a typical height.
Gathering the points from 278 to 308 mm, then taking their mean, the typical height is 34.1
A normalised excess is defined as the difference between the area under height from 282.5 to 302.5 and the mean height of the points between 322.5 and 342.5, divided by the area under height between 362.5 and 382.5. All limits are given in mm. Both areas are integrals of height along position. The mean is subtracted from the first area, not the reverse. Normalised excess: 0.91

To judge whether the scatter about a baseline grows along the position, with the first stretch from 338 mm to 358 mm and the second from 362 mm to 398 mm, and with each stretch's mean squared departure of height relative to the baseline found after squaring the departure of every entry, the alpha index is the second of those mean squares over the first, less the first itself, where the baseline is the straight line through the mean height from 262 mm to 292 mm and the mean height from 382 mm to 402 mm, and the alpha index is -1.1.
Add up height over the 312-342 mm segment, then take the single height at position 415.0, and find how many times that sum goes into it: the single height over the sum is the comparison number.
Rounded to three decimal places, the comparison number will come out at 0.164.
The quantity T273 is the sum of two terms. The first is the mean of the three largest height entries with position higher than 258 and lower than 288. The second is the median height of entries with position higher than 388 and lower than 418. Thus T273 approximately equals 69.0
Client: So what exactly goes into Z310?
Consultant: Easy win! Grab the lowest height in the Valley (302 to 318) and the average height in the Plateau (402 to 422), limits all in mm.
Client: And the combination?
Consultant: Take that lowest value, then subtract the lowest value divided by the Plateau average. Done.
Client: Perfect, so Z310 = 31.98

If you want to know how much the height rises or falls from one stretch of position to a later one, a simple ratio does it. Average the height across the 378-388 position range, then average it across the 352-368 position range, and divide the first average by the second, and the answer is 1.01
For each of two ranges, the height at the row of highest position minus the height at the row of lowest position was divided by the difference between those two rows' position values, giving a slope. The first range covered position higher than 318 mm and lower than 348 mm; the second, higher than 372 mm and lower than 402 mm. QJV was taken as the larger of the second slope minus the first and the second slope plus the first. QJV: -0.003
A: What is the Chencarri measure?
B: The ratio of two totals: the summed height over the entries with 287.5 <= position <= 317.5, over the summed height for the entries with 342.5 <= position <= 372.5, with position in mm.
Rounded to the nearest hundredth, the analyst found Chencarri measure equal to 0.96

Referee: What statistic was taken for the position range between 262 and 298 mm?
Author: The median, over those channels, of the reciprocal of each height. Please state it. 0.0295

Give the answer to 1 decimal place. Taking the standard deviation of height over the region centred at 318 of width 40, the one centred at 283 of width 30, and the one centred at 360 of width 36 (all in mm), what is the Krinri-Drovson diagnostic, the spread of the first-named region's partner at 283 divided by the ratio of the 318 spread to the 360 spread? 0.7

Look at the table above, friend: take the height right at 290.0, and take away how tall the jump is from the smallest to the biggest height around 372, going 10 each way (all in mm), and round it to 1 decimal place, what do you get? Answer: 33.4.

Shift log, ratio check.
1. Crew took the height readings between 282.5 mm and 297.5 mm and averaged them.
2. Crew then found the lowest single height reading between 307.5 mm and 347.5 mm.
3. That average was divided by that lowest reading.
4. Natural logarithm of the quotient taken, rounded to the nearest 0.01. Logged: 0.04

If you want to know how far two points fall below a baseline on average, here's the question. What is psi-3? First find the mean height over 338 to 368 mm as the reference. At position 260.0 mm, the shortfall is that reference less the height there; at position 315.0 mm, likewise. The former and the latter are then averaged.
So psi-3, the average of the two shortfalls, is 1.6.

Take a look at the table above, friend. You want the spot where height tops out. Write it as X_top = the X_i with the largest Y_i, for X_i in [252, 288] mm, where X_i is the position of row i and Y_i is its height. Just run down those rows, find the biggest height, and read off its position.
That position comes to 285.0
